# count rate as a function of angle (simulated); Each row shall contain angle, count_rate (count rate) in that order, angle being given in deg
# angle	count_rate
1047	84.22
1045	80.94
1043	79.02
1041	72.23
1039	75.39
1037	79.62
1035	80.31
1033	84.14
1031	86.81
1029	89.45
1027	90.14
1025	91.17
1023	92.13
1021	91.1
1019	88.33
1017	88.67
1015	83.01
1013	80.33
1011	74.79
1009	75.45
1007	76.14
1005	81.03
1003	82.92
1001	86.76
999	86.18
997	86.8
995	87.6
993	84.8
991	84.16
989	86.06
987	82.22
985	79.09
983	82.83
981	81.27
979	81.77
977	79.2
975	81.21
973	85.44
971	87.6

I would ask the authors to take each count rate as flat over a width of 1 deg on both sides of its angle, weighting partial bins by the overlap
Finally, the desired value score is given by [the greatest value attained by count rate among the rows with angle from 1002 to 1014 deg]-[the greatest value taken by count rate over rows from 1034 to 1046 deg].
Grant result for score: 2.0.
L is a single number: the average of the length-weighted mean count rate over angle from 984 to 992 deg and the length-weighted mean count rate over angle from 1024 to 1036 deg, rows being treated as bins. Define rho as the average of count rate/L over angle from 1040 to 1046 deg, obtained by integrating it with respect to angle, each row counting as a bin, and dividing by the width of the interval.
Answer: 0.91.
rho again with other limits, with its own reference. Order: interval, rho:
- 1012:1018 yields 0.99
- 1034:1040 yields 0.92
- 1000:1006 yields 0.98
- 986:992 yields 0.99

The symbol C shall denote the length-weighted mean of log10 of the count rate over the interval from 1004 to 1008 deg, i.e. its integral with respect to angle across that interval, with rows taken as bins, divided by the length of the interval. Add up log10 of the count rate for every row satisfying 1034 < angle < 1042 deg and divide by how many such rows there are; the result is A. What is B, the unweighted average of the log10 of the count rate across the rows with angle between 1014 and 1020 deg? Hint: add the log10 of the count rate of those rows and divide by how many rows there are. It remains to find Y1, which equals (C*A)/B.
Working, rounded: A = 1.89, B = 1.94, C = 1.895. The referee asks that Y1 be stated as 1.84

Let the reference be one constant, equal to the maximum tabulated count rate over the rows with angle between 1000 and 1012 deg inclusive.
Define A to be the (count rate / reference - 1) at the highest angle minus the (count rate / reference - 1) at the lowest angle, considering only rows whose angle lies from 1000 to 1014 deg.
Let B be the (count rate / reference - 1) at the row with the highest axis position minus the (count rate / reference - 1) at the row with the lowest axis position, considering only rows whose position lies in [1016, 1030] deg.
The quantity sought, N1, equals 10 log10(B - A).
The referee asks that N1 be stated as -10.8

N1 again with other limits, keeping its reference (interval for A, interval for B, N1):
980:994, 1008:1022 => -8.5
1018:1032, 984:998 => -9.7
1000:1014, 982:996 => -8.9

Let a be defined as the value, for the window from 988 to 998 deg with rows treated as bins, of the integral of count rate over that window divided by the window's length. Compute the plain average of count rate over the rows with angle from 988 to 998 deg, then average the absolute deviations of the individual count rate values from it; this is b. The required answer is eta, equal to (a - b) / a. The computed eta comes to 0.987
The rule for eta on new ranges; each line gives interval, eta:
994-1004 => 0.985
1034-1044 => 0.964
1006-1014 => 0.976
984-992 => 0.973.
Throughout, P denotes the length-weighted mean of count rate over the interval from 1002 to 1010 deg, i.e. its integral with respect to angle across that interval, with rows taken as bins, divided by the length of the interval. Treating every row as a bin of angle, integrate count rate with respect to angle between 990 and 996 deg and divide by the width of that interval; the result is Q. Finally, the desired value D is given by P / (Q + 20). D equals 0.75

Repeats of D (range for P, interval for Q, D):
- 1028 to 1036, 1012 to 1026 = 0.79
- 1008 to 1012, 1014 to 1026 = 0.69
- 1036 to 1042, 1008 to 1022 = 0.73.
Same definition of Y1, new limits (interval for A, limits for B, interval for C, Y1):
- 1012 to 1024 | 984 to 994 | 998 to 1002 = 1.96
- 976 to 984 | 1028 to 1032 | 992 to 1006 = 1.90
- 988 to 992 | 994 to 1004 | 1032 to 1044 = 1.89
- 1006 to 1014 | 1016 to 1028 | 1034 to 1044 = 1.82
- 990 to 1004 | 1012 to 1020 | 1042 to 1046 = 1.91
